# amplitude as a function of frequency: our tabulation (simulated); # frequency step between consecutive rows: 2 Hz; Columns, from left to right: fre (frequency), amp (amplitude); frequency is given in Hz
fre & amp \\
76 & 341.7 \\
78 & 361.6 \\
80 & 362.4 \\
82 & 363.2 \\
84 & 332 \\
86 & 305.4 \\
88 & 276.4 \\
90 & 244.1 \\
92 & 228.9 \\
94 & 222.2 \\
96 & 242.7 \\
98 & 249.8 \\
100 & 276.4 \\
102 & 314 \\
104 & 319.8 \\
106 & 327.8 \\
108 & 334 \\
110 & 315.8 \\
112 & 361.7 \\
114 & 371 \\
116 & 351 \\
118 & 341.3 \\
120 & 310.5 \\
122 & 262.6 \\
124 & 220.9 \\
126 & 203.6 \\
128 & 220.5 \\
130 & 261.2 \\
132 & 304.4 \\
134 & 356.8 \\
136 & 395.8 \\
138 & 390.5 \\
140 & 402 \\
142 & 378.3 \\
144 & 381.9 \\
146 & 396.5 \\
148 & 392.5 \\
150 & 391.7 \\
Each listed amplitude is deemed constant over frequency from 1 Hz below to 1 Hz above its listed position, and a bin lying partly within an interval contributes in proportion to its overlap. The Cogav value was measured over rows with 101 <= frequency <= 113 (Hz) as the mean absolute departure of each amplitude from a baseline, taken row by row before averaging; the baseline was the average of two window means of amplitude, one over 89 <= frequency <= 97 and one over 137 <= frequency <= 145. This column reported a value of 18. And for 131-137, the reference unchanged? 46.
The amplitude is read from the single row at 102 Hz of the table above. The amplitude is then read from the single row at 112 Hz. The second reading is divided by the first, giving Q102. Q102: 1.15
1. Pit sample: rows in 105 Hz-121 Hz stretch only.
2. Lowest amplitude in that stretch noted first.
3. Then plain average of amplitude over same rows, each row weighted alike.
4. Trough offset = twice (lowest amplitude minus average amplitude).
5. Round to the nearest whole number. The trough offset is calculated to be -57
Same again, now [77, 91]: -153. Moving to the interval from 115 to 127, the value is -156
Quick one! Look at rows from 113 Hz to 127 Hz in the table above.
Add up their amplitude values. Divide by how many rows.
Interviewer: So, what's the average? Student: 294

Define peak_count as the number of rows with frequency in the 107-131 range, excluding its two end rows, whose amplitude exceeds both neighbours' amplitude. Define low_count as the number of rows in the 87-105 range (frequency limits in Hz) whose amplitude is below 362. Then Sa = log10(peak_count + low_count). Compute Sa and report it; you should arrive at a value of 1.0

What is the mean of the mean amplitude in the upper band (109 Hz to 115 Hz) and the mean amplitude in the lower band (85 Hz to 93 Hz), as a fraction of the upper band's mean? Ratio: 0.88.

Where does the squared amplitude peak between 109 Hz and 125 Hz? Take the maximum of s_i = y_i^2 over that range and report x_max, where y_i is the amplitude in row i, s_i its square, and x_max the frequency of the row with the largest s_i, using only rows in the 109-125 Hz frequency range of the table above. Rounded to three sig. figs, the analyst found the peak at 114 Hz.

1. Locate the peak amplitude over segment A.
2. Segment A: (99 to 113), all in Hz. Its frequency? 112 Hz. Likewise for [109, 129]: 114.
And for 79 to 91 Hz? 82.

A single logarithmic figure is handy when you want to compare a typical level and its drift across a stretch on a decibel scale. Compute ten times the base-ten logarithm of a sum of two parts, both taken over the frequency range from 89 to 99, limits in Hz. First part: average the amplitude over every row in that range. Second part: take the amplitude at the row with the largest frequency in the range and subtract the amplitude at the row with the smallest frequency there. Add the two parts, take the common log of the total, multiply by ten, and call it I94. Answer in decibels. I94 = 24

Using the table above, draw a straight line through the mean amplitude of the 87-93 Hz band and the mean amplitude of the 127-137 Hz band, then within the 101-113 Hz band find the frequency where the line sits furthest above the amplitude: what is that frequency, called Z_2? 110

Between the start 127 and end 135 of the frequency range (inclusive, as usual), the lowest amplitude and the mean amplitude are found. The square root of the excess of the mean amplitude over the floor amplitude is 8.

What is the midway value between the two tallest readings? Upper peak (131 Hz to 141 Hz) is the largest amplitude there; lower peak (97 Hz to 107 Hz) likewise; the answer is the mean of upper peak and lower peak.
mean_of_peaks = 365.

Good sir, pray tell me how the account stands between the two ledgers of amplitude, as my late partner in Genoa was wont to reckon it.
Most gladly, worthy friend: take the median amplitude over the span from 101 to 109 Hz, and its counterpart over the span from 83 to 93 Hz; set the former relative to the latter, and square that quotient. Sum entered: 1.37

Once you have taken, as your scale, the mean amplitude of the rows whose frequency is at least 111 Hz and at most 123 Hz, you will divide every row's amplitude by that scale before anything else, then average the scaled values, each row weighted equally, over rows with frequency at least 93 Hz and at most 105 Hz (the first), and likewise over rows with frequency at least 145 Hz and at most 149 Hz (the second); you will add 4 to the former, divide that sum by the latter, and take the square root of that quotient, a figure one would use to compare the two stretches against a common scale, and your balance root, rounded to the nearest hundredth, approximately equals 2.02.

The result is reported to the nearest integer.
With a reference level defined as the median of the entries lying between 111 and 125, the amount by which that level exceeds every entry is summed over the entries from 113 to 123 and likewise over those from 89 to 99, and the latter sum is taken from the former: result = -449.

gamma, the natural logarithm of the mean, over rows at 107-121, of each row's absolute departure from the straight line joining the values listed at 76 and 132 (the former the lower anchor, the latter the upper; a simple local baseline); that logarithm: 3.3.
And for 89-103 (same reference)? 4.3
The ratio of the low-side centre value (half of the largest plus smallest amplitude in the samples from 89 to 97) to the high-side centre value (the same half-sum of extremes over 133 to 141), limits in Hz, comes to 0.61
